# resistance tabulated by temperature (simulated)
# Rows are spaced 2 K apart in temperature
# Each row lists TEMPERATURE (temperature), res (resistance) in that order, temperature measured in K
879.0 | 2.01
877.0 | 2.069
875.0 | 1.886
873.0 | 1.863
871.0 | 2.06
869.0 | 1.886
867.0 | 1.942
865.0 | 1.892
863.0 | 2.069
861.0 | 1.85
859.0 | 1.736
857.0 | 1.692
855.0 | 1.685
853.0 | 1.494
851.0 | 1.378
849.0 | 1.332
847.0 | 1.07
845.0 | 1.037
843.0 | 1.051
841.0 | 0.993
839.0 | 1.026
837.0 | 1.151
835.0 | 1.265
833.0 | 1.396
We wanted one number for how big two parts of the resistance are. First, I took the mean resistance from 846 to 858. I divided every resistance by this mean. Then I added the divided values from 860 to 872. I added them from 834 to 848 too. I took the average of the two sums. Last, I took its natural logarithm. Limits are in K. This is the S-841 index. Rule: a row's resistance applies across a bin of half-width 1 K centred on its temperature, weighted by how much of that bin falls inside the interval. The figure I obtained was 1.90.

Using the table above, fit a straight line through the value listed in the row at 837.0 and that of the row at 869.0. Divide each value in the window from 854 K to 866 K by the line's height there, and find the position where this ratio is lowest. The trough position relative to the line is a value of 859.0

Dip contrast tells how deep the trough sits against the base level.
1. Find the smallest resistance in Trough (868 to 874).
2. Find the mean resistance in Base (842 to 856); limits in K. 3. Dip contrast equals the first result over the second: 1.44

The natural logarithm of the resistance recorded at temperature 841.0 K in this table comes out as 0.0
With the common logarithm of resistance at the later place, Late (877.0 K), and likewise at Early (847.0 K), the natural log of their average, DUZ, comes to -1.8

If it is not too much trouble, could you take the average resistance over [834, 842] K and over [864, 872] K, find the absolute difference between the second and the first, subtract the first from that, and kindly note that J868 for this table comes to -0.27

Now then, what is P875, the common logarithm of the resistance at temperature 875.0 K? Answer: 0.276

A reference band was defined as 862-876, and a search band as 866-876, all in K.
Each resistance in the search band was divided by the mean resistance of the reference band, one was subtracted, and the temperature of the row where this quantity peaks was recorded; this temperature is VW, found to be 871.0 K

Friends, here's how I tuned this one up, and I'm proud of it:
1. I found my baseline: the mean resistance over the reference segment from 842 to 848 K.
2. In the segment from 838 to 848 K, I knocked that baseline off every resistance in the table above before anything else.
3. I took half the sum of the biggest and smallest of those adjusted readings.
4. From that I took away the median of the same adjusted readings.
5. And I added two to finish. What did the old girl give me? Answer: 1.99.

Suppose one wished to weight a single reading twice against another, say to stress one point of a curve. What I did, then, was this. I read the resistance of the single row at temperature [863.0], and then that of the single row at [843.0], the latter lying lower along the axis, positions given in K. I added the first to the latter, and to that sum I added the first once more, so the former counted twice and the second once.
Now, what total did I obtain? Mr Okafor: 5.2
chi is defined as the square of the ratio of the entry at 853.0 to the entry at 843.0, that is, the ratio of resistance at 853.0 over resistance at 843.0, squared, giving 2.02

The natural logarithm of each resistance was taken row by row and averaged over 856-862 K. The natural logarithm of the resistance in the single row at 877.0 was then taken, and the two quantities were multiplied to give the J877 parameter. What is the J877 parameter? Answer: 0.41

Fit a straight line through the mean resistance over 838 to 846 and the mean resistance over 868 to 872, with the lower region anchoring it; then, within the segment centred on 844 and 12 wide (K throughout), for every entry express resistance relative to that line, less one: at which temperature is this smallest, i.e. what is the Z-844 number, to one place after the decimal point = 847.0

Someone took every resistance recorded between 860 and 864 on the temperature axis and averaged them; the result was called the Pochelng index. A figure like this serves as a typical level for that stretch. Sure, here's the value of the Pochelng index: 1.96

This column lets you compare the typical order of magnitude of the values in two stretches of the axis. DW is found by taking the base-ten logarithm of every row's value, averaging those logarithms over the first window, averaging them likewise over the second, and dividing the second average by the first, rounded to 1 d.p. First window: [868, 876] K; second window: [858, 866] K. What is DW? 1.0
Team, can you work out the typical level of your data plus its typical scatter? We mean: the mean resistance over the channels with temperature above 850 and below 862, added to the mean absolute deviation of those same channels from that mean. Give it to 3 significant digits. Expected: 1.77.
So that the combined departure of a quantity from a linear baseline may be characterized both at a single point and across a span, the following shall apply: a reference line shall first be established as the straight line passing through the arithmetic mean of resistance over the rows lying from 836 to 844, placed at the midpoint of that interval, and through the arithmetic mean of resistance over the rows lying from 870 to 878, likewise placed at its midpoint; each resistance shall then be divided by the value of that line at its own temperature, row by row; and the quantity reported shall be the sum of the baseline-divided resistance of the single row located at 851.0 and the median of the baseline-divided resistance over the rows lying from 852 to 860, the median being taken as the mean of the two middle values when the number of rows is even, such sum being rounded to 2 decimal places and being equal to 2.13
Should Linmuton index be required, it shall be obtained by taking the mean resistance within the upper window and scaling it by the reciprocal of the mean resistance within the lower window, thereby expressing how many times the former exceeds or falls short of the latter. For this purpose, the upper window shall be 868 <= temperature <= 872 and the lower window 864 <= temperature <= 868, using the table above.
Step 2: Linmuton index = 1.0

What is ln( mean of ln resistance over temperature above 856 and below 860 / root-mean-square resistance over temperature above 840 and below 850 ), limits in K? -0.72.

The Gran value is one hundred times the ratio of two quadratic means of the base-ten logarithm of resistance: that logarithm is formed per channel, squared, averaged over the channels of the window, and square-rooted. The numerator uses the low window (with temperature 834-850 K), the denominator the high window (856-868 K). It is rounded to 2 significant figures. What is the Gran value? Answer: 23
